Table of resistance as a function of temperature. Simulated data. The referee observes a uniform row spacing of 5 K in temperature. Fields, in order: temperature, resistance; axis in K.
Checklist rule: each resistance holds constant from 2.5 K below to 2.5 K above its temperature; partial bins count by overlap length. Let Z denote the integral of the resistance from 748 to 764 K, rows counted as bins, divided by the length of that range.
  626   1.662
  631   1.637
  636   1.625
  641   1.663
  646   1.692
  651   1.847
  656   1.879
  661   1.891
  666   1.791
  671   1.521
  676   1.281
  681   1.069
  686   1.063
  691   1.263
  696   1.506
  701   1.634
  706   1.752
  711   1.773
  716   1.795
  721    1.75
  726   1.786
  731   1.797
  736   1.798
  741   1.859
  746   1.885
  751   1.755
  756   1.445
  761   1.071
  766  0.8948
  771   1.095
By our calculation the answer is 1.4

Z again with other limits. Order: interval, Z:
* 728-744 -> 1.8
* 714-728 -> 1.8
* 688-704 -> 1.5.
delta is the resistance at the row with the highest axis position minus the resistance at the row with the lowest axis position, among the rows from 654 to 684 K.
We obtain -0.81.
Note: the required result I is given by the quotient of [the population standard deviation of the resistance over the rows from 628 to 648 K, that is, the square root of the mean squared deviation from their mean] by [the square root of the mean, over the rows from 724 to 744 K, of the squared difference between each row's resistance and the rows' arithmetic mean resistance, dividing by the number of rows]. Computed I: 0.9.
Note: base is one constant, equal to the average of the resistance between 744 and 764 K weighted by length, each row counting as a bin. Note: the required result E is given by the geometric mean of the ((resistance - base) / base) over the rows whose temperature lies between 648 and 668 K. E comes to 0.222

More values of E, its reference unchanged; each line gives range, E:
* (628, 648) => 0.091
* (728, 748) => 0.210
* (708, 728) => 0.172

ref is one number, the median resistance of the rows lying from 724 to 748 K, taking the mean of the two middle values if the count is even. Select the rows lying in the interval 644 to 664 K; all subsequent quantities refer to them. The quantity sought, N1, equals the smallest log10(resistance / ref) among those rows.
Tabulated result -0.026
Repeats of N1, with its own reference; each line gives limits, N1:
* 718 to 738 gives -0.012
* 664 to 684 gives -0.226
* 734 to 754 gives -0.011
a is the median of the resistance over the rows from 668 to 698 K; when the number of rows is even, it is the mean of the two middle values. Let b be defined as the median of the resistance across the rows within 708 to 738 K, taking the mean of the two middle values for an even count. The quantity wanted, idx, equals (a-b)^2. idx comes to 0.269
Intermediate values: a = 1.27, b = 1.79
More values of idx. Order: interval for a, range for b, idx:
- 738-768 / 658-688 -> 0.040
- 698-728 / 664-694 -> 0.241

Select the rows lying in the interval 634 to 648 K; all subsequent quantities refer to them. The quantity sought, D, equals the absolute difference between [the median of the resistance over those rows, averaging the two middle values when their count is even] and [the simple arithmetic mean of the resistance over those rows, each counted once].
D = 0.00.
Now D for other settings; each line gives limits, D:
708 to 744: 0.00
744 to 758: 0.06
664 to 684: 0.01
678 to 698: 0.06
